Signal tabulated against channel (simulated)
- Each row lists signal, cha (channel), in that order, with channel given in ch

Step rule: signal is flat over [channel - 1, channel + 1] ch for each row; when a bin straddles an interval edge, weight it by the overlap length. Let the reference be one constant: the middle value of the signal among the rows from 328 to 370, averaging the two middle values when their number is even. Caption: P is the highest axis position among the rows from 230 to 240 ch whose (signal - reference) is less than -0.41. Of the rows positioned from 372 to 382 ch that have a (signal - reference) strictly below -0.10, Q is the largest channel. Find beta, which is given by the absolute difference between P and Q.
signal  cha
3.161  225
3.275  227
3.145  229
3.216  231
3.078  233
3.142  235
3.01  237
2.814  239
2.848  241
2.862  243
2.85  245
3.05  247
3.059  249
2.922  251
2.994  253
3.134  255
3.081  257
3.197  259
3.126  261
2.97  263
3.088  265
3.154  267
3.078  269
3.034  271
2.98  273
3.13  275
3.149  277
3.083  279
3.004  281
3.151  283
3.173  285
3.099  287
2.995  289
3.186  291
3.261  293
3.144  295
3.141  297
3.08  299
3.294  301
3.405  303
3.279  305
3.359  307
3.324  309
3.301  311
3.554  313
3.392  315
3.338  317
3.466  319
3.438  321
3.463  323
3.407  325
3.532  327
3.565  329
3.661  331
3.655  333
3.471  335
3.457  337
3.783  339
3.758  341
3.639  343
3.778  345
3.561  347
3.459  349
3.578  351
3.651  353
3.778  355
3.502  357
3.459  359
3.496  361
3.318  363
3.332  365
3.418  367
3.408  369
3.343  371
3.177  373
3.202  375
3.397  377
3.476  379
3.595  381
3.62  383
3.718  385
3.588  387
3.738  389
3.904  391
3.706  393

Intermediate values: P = 239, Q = 377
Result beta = 138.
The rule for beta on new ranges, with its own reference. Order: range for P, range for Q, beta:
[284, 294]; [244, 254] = 36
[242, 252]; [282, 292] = 40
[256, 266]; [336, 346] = 72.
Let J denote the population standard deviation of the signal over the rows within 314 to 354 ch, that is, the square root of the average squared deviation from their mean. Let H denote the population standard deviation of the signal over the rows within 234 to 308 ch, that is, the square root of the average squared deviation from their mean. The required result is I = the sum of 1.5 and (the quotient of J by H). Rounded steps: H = 0.13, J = 0.129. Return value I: 2.5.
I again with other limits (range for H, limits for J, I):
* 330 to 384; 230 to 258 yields 2.2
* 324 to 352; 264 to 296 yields 2.1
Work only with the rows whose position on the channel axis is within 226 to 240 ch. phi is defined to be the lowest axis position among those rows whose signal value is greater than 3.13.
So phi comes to 227 ch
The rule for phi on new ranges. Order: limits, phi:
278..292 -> 283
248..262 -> 255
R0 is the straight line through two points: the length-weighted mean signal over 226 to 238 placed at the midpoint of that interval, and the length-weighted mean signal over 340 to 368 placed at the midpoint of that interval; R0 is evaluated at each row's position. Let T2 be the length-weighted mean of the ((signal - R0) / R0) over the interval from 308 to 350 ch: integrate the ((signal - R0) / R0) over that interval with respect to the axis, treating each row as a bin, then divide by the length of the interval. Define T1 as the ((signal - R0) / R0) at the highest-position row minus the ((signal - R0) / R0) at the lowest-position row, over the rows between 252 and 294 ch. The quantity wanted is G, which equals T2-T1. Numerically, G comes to -0.03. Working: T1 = 0.04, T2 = 0.02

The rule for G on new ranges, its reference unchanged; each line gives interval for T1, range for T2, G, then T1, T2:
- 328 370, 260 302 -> 0.02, -0.08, -0.06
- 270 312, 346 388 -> -0.07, 0.04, -0.03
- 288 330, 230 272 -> -0.18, 0.13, -0.05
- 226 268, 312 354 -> 0.10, -0.08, 0.02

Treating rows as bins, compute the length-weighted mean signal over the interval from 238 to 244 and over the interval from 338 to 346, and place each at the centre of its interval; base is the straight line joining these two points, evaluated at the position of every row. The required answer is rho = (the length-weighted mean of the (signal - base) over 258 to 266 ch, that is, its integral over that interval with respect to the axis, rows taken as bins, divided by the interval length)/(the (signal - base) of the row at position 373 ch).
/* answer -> -0.1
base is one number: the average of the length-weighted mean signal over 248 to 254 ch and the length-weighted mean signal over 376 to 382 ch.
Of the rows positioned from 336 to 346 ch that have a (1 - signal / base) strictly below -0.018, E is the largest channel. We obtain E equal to 345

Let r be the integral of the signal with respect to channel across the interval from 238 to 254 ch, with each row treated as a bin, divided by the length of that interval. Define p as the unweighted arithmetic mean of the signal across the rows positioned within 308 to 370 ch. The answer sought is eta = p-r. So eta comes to 0.59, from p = 3.51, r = 2.92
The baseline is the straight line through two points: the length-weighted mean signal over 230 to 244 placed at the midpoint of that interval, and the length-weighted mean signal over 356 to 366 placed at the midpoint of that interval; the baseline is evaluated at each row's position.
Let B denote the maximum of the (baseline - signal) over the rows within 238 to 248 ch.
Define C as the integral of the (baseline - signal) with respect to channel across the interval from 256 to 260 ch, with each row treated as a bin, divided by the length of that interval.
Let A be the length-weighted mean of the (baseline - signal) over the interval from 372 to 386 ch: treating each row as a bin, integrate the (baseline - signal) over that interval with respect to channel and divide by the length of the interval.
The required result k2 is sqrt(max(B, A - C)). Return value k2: 0.43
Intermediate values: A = 0.03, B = 0.189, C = -0.07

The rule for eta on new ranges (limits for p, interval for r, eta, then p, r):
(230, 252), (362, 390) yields -0.47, 2.99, 3.45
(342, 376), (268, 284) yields 0.40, 3.48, 3.08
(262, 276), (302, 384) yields -0.42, 3.06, 3.48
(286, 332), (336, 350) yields -0.30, 3.33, 3.63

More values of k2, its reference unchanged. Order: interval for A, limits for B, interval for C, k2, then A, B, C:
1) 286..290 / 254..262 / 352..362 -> 0.54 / 0.12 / -0.017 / -0.17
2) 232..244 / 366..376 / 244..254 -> 0.53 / 0.04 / 0.286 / 0.06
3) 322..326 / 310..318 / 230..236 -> 0.15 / -0.14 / -0.051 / -0.16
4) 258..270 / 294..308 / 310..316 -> 0.38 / -0.01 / 0.129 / -0.16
